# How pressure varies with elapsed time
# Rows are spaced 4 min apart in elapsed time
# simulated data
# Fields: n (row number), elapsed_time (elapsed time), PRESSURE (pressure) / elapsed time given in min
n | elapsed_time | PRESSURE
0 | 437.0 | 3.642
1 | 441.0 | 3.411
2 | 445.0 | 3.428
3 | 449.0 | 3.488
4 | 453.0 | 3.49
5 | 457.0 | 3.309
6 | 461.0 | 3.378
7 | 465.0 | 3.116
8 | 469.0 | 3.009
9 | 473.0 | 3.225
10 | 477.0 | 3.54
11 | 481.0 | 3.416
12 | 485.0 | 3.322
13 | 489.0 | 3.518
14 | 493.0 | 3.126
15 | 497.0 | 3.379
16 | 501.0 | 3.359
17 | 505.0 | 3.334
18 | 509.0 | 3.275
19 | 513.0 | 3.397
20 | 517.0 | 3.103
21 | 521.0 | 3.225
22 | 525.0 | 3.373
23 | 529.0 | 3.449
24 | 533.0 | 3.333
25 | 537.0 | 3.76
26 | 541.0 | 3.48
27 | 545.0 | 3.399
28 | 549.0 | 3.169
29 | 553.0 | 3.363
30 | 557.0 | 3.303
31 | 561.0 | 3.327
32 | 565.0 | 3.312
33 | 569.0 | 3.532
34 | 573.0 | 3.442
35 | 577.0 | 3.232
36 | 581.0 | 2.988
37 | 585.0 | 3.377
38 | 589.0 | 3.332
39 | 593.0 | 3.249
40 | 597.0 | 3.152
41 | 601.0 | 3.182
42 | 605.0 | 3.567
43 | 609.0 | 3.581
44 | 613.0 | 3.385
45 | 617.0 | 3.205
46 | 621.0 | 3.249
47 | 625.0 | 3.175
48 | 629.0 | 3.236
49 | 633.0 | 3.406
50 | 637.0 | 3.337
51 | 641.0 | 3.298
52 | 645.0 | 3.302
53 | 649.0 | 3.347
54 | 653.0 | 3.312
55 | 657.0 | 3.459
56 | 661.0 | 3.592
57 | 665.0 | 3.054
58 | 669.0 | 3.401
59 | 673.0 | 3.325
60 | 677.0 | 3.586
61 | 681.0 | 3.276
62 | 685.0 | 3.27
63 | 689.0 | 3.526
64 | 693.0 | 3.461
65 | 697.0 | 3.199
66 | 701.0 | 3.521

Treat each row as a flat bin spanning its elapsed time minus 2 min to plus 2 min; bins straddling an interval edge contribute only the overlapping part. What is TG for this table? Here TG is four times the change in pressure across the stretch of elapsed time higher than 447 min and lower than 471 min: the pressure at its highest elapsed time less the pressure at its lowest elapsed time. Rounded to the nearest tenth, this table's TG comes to -1.9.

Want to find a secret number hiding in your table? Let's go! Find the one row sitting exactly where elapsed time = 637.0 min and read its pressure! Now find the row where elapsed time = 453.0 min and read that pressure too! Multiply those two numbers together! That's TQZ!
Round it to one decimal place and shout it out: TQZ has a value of 11.6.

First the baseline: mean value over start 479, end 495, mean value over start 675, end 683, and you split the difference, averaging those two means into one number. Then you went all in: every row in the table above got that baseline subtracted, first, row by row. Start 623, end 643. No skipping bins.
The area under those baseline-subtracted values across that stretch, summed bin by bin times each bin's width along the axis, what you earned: -2.0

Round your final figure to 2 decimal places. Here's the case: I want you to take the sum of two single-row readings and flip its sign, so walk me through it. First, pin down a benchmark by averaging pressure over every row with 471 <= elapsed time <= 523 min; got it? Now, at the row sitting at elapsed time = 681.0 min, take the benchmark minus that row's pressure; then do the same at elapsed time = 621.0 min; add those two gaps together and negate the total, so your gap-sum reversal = -0.12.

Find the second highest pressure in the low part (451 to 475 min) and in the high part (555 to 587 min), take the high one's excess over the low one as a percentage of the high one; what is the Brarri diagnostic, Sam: 1.9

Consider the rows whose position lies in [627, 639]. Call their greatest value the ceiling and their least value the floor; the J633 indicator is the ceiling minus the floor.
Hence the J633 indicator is 0.17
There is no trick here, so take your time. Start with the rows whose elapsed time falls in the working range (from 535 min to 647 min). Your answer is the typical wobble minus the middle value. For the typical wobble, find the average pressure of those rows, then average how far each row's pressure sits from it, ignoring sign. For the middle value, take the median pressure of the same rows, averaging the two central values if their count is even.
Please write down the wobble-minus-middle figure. -3.20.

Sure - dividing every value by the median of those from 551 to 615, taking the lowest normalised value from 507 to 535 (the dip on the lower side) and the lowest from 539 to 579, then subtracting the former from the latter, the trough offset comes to 0.020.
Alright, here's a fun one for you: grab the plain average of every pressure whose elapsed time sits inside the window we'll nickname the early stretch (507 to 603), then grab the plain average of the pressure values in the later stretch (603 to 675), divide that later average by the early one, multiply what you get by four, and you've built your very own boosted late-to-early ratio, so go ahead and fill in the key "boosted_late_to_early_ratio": 4.03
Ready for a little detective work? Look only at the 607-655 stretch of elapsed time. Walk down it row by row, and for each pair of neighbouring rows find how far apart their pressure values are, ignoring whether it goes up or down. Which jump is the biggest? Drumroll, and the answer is 0.20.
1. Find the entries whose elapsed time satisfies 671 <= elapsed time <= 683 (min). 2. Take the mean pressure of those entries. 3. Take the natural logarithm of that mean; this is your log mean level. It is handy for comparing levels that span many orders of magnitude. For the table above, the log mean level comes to 1.22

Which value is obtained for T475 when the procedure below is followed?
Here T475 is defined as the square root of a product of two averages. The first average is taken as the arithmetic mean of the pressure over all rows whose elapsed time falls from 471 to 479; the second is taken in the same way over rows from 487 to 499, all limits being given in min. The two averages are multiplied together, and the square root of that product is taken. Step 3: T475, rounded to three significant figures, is 3.36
